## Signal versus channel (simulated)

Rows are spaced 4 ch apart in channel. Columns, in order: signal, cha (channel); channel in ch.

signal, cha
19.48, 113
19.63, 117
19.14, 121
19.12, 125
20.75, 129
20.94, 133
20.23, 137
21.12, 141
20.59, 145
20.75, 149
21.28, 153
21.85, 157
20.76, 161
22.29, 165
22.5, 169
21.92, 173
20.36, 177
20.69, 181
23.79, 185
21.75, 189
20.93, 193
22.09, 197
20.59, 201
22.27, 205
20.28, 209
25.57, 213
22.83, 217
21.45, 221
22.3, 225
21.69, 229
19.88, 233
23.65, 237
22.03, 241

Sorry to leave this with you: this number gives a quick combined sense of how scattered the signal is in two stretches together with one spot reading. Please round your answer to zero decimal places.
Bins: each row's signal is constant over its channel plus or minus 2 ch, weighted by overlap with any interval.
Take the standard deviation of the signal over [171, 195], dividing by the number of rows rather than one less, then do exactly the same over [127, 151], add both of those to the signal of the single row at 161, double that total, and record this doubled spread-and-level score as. 44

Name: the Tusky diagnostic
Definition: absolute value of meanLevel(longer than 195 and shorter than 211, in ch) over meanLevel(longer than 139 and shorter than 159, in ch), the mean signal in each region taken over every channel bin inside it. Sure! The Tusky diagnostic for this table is 1.01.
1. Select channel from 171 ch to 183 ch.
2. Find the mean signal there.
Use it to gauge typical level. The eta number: 21.0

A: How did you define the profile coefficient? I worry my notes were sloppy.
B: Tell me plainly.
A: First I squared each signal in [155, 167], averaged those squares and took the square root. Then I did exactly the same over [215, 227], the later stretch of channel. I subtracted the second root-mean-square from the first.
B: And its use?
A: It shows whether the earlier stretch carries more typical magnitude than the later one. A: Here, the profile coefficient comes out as -0.6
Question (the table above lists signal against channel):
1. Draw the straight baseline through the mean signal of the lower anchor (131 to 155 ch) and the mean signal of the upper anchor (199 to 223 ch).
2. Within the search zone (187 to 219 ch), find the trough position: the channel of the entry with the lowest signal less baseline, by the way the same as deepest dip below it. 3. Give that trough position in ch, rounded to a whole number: 209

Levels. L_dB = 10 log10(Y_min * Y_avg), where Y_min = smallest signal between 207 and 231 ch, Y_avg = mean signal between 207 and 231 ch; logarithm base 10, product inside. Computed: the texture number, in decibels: 26.6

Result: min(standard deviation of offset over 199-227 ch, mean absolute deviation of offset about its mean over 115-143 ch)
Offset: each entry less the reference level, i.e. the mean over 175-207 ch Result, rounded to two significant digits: 0.72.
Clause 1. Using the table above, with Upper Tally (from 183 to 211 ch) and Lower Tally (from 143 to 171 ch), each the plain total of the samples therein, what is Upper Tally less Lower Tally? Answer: 2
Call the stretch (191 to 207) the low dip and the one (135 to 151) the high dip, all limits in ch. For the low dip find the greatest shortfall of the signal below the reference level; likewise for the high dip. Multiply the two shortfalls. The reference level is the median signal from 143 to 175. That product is 1.30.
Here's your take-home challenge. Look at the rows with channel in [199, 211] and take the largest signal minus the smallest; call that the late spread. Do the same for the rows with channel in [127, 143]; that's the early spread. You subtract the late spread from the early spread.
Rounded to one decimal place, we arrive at -1.1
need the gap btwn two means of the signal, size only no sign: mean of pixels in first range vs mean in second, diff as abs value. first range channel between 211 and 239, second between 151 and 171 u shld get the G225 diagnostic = 0.75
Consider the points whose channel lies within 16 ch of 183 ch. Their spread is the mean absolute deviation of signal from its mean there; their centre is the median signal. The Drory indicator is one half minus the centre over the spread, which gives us -26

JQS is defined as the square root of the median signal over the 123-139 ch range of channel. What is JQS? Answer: 4.53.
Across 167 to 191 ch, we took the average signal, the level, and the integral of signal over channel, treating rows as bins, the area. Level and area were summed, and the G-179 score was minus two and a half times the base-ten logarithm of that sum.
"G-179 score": -6.84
